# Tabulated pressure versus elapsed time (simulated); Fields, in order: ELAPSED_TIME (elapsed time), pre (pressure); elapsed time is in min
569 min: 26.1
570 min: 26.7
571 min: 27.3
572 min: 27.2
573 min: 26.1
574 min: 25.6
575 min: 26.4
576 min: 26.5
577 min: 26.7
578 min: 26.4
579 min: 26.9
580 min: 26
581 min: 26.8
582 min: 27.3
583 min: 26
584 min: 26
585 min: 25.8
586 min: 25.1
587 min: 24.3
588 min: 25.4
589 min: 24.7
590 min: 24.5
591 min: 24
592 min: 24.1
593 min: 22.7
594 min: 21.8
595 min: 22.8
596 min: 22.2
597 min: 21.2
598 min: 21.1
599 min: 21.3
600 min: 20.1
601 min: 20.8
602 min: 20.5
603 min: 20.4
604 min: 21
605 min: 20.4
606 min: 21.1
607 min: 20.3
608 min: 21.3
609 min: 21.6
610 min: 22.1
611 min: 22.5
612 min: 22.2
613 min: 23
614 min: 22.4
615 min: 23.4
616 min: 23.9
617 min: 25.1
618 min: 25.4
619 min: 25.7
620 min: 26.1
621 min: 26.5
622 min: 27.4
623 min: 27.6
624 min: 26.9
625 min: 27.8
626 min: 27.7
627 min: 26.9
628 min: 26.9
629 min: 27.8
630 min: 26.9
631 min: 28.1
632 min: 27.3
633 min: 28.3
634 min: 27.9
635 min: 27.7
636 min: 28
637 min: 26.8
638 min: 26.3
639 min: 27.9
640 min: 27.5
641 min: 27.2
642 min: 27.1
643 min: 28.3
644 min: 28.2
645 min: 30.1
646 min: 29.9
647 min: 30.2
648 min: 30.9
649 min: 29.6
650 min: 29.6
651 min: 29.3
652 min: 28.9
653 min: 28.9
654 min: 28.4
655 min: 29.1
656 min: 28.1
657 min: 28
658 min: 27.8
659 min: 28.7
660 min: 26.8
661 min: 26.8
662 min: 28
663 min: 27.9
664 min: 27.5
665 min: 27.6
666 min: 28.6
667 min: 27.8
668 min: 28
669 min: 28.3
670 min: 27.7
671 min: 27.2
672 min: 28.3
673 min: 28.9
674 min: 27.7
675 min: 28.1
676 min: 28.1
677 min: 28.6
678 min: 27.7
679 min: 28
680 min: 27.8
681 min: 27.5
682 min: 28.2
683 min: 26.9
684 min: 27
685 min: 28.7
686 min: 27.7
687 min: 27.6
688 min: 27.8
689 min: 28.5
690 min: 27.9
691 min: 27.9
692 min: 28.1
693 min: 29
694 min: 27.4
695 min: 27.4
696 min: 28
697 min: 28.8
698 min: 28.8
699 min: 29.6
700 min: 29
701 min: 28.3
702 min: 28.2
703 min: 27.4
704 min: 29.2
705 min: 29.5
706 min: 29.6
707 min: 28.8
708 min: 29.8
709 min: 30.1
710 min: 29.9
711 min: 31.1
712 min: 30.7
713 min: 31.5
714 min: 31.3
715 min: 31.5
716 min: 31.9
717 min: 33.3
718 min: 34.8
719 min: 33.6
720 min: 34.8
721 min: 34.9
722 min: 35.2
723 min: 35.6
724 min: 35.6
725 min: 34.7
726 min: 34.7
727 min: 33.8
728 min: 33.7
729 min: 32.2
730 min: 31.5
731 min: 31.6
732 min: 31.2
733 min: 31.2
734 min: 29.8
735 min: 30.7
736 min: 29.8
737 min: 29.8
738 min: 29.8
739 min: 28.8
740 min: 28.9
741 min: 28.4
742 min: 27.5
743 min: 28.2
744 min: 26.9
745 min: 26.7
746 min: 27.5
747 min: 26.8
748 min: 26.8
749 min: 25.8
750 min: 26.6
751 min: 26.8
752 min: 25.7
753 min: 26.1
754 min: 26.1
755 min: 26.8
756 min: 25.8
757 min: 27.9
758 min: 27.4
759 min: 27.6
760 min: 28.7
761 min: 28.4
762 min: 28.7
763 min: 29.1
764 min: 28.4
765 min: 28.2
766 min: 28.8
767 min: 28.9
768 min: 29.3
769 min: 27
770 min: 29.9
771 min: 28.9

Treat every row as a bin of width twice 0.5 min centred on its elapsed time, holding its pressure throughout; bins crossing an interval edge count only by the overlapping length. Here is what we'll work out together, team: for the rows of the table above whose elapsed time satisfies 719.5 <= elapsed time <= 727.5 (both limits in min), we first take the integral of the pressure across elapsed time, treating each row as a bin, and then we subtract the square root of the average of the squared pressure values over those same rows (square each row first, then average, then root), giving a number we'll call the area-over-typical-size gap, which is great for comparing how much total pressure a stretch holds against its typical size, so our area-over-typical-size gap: 244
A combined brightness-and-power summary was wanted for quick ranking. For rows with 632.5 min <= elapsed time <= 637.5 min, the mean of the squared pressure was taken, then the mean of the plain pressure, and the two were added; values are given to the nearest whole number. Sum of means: 798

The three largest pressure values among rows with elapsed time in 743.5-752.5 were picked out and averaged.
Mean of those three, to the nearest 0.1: 27.1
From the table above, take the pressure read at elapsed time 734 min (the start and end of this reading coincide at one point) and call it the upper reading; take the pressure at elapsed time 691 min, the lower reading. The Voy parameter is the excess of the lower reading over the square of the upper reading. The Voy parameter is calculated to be -860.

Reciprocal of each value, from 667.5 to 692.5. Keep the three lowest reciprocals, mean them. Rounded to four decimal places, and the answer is 0.0348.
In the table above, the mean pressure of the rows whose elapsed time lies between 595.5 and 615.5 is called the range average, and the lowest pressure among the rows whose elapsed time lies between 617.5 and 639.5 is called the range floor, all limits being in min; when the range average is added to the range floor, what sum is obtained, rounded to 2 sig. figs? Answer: 47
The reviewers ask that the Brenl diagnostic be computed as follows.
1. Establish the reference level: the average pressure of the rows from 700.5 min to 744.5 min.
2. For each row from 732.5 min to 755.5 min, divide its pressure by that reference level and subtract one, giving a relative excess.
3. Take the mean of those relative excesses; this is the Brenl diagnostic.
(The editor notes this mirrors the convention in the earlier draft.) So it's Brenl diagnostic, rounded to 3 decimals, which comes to -0.104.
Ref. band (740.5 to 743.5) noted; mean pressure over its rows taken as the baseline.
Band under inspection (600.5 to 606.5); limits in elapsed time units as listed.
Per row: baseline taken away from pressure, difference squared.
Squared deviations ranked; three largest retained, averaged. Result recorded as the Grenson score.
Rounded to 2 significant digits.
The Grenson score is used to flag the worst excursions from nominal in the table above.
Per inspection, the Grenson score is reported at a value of 58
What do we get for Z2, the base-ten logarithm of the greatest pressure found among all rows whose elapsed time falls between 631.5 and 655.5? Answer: 1.49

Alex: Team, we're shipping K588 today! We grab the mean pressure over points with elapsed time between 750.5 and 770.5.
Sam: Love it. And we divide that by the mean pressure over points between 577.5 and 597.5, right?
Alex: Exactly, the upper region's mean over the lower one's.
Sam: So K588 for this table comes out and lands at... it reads 1.12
